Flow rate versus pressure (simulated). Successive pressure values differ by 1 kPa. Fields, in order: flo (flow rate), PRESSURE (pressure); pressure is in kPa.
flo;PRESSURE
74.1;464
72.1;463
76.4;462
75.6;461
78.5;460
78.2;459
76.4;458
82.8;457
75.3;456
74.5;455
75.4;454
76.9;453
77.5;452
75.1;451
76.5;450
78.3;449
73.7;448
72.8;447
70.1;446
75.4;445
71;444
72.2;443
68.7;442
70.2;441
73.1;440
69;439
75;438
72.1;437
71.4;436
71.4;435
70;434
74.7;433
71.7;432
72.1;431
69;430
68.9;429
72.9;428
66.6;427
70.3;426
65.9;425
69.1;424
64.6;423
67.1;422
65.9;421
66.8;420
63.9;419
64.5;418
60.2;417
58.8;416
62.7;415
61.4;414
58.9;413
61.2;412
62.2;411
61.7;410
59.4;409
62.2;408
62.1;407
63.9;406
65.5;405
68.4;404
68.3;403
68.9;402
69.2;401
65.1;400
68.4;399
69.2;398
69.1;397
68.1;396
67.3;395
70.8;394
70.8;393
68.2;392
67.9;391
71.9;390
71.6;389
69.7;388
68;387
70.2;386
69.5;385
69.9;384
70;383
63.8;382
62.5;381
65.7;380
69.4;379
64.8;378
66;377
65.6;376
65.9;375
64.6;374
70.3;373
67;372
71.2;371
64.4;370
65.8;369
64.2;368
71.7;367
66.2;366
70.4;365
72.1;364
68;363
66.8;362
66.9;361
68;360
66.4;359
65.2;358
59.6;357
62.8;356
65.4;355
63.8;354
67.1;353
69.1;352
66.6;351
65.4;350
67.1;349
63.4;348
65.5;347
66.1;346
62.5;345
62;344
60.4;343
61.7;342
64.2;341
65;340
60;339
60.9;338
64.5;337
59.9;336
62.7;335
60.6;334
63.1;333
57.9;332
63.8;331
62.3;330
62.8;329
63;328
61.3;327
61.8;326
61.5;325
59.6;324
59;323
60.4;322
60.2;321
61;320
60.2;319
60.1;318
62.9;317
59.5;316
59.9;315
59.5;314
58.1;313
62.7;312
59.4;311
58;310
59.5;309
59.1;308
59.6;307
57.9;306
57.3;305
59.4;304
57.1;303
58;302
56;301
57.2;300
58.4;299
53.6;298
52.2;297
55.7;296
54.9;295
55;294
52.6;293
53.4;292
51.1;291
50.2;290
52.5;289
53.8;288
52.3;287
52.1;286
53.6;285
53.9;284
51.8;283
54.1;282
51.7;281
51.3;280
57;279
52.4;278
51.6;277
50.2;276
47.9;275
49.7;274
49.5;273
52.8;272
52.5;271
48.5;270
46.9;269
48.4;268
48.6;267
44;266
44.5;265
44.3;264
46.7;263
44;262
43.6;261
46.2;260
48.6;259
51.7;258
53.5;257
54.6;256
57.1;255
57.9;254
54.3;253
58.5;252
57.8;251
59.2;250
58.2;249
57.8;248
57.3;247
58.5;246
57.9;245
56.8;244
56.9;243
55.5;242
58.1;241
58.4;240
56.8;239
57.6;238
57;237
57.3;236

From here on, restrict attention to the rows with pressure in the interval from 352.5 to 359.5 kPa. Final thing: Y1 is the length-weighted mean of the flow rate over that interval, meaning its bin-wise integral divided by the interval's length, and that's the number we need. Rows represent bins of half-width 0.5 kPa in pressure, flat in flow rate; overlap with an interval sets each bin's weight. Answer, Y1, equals 64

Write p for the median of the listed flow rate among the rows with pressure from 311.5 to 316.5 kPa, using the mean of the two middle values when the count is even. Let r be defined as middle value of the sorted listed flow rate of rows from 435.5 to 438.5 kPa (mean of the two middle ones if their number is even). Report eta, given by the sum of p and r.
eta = 132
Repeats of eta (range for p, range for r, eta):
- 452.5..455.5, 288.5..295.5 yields 128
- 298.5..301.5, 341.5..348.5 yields 120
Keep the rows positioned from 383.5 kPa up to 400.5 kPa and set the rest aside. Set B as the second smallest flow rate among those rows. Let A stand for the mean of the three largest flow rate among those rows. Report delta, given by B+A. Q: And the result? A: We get 139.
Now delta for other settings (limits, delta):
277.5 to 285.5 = 107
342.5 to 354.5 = 130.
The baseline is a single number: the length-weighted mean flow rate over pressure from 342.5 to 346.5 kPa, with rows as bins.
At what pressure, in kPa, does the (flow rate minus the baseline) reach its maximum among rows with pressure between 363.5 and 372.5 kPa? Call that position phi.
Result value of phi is 364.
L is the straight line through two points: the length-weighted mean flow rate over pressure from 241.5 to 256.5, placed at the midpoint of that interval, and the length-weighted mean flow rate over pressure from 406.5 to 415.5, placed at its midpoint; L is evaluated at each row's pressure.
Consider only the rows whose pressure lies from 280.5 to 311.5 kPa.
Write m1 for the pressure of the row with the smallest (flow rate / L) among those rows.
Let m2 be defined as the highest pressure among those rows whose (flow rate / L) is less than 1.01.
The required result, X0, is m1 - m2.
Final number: -20 kPa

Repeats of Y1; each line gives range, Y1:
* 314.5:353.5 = 62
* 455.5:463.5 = 77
